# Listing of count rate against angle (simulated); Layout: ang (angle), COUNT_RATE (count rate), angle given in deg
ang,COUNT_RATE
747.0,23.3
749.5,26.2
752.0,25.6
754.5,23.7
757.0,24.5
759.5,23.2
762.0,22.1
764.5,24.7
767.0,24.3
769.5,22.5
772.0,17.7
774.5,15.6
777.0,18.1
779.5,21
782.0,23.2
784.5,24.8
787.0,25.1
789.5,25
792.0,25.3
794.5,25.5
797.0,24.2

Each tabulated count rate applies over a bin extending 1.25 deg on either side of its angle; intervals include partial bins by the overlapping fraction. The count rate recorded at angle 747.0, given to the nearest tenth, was 23.3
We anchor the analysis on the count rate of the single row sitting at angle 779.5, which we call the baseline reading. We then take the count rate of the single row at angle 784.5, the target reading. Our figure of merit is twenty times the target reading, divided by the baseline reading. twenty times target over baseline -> 23.6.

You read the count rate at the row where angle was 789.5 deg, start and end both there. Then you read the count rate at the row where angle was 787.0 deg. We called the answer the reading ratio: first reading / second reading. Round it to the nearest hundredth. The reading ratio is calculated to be 1.00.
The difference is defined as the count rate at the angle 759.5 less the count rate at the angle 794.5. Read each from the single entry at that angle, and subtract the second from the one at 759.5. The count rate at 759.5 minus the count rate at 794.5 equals -2.3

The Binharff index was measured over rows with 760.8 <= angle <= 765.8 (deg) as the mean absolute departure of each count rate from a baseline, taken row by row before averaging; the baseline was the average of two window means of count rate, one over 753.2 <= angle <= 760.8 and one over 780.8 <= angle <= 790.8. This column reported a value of 1.3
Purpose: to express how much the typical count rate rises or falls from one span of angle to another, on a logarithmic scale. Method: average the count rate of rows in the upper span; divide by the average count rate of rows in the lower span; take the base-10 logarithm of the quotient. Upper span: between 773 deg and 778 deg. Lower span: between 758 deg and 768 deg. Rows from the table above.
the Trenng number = -0.15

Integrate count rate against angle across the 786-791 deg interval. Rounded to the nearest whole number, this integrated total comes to 125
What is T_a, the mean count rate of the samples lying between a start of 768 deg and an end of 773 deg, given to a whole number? 20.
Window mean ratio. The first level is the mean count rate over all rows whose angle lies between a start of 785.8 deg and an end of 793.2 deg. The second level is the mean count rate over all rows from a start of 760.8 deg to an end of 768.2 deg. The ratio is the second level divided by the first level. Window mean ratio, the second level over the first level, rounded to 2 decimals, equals 0.94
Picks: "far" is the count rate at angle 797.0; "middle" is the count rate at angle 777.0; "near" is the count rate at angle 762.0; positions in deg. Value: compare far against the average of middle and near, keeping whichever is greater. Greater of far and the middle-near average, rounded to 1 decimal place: 24.2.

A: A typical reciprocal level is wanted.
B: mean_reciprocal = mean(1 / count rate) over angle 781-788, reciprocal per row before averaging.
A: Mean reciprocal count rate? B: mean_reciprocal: 0.041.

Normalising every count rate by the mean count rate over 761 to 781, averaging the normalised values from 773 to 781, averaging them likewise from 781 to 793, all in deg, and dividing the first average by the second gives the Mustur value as 0.74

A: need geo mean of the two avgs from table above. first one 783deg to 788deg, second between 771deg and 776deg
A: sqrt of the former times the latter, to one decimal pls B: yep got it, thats 20.4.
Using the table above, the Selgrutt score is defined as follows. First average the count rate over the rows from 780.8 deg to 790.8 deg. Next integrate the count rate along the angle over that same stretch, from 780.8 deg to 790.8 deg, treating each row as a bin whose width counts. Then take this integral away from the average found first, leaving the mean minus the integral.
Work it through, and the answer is -221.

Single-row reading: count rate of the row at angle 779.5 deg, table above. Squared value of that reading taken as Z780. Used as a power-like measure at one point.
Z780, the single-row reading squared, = 441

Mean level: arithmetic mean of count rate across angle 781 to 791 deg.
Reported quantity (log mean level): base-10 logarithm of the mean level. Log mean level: 1.39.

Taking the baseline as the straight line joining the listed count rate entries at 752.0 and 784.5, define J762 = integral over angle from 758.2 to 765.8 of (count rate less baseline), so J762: -15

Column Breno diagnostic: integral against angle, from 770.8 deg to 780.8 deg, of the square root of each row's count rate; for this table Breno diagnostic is 42.5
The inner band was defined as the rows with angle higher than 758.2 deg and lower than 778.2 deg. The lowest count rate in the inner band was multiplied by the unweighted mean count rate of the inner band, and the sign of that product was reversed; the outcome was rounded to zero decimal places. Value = -328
